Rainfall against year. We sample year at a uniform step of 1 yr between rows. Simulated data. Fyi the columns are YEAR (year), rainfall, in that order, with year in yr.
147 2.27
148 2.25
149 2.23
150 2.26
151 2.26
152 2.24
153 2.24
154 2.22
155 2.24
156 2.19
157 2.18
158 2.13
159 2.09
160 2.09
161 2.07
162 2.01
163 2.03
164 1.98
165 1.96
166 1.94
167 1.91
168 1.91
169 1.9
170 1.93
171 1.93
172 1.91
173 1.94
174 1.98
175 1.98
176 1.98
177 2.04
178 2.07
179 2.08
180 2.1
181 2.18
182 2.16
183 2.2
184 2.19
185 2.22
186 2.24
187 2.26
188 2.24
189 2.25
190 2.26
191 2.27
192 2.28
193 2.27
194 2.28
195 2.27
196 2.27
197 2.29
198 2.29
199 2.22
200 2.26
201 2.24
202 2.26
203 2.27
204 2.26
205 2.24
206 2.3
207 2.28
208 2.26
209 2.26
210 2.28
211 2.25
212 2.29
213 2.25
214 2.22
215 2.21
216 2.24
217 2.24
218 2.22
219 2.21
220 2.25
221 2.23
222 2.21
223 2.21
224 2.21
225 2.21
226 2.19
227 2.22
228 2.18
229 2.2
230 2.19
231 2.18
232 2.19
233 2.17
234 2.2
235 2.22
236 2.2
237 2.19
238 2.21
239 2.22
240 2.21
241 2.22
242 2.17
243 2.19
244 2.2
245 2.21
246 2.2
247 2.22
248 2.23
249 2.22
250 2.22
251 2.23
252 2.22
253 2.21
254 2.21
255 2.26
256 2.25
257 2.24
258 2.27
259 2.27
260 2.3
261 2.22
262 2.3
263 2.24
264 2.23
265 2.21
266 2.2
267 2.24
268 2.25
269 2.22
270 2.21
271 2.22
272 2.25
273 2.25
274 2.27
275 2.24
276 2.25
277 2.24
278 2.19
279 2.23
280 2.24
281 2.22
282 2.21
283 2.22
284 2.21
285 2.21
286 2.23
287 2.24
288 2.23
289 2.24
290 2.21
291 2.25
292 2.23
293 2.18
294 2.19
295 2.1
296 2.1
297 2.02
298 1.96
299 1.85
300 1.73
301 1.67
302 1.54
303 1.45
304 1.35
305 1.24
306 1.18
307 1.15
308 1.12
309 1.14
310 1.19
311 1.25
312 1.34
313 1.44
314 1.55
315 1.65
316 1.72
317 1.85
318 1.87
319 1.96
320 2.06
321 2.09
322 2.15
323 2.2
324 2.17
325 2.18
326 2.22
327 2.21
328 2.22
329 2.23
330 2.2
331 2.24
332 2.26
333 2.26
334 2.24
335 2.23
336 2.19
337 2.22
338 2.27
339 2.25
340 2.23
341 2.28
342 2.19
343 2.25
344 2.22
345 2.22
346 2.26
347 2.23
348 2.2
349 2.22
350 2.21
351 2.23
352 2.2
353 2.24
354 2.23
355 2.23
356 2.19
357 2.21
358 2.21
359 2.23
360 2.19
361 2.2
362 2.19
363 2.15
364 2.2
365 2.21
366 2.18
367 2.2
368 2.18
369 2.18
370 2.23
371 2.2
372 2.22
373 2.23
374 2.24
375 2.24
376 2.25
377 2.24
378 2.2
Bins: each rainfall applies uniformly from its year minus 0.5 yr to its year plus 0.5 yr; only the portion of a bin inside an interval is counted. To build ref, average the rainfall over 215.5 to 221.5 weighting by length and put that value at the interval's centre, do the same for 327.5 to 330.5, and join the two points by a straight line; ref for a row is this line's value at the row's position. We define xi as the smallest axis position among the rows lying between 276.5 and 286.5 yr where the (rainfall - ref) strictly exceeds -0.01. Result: 277 yr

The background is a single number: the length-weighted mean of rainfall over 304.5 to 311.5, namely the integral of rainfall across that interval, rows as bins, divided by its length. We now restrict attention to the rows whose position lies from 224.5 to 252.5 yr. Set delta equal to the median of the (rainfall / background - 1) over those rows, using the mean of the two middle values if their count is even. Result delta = 0.87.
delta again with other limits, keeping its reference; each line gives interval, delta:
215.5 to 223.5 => 0.88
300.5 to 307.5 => 0.14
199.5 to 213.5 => 0.91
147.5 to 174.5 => 0.75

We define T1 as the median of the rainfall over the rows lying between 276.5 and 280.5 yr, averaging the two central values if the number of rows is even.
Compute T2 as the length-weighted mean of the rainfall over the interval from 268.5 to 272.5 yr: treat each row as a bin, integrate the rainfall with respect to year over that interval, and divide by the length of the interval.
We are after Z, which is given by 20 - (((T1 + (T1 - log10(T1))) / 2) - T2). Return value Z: 20.2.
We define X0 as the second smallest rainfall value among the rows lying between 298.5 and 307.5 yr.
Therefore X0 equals 1.18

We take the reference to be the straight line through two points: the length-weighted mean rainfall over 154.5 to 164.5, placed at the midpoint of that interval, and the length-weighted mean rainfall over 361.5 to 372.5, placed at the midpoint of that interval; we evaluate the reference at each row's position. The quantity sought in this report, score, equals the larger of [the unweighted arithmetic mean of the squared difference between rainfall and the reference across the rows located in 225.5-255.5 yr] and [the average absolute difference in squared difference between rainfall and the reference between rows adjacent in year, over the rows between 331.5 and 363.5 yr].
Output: 0.005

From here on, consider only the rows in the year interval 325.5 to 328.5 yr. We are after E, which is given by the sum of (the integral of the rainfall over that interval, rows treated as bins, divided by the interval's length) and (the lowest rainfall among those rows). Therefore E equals 4.43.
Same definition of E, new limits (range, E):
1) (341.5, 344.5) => 4.41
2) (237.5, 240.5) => 4.42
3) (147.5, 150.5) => 4.48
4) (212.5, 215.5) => 4.44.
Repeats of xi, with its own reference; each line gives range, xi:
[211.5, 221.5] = 212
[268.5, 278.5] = 269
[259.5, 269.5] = 260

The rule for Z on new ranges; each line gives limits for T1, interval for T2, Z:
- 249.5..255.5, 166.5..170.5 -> 19.9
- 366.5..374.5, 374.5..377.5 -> 20.2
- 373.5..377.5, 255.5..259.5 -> 20.2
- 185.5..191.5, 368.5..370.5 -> 20.1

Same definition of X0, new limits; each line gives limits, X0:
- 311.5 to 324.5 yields 1.44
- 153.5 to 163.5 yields 2.03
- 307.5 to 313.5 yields 1.14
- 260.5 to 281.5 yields 2.2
